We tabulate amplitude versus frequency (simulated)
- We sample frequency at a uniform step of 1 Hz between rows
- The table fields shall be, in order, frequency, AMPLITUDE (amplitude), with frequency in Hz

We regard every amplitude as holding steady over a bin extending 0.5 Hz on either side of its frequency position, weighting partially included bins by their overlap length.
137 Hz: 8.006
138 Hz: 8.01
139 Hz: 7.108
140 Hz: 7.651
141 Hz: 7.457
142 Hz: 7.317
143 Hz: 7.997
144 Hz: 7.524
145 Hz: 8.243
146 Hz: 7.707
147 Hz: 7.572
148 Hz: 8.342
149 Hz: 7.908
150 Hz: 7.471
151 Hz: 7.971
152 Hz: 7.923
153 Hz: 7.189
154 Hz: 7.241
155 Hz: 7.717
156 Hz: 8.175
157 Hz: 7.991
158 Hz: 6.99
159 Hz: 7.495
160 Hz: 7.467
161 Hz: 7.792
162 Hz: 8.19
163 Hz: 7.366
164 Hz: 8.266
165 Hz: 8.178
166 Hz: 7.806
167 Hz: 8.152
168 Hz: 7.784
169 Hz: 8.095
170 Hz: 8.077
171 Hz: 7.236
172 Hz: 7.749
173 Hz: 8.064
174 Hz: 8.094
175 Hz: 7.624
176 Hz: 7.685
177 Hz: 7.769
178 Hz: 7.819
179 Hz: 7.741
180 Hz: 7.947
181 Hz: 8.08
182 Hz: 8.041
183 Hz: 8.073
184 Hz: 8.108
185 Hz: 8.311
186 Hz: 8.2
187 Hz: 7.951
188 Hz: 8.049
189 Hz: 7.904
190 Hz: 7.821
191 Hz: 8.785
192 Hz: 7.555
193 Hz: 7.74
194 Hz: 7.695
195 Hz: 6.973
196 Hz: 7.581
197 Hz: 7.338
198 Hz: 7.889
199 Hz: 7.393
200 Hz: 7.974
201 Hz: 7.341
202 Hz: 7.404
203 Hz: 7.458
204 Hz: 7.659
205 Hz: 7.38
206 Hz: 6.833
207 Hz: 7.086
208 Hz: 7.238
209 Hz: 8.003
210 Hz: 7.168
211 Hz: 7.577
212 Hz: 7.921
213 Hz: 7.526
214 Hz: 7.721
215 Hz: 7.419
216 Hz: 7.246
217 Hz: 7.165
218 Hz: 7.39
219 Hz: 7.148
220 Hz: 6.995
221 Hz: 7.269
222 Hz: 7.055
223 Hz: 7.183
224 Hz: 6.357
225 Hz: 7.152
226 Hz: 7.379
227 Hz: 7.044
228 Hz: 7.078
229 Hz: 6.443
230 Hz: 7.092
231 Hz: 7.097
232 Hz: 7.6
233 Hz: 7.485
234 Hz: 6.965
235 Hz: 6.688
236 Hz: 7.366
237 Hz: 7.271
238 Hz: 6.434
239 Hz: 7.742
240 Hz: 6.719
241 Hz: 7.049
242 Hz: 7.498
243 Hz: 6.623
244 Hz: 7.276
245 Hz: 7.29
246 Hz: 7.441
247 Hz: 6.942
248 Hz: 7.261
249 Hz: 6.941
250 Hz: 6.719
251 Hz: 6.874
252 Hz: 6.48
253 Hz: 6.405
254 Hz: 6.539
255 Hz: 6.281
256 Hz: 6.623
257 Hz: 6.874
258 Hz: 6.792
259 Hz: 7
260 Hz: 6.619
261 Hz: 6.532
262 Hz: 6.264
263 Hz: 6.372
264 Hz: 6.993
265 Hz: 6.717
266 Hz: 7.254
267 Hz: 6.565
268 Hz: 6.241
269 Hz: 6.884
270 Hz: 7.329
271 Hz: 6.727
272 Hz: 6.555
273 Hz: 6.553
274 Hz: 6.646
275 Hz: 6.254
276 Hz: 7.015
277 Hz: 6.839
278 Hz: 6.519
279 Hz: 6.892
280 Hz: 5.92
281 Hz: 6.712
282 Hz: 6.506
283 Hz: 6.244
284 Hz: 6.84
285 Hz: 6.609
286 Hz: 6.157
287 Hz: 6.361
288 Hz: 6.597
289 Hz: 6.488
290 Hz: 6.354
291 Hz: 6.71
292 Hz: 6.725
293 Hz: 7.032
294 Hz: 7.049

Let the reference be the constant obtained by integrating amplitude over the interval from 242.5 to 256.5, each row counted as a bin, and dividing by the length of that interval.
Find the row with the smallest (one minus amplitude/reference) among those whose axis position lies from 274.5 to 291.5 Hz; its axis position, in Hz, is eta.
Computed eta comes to 276 Hz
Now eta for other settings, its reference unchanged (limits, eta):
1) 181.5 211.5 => 191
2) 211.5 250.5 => 212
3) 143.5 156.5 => 148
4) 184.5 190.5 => 185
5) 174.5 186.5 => 185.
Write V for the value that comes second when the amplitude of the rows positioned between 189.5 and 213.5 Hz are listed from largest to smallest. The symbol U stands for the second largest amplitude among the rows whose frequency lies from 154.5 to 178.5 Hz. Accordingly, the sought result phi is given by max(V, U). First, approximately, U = 8.19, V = 8.003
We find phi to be 8.19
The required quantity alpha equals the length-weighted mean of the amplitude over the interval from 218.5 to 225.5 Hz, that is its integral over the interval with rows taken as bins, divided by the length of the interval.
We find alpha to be 7.0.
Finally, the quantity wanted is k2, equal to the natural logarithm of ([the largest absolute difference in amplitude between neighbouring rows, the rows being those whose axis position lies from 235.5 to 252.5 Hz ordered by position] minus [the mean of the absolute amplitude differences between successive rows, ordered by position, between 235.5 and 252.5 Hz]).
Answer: -0.19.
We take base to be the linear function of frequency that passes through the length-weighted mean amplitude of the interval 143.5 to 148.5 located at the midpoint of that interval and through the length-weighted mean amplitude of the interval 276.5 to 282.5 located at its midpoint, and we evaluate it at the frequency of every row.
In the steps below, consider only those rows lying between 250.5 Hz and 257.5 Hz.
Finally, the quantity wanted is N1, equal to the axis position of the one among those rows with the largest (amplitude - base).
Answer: 257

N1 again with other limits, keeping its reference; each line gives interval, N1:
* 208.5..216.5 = 209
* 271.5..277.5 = 276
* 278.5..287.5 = 279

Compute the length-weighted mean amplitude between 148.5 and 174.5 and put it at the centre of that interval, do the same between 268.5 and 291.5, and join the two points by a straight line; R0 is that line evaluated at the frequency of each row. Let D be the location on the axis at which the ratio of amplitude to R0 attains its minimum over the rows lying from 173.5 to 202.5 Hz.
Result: 195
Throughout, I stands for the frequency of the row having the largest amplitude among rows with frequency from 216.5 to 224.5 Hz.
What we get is 218 Hz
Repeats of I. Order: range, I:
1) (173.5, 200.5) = 191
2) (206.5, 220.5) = 209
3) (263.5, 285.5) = 270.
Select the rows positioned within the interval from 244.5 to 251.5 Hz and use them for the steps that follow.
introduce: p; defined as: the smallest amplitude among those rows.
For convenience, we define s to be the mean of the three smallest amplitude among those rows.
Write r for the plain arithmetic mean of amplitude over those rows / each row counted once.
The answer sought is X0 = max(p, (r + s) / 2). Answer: 6.96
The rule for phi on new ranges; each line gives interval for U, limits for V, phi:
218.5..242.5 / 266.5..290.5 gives 7.60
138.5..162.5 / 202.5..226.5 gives 8.24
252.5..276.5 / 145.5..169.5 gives 8.27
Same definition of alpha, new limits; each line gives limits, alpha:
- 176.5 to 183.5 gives 7.9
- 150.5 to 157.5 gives 7.7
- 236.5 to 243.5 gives 7.0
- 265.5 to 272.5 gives 6.8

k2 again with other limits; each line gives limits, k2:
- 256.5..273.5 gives -1.05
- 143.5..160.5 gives -0.58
